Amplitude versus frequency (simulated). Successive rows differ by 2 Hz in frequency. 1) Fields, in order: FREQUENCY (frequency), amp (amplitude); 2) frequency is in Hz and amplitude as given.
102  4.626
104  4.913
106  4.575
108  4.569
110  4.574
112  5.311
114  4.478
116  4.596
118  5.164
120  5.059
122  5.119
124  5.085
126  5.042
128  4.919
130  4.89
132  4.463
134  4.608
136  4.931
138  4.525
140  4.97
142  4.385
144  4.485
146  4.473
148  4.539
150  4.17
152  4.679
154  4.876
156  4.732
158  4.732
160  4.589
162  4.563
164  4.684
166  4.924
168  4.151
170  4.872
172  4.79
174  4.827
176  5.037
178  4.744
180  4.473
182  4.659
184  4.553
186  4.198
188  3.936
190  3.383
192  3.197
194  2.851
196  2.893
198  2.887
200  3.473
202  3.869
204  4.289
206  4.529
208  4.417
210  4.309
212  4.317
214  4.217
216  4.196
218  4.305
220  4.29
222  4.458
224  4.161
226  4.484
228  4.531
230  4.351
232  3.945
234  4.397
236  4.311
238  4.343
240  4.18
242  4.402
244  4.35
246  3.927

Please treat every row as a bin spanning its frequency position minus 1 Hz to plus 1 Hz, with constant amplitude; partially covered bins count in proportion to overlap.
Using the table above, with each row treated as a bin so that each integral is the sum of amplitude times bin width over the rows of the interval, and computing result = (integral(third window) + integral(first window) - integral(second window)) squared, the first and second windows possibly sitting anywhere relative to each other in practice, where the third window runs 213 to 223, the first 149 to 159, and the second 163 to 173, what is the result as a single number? 1804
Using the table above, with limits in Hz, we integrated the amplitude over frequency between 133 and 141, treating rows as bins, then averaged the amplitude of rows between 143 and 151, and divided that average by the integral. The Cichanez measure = 0.116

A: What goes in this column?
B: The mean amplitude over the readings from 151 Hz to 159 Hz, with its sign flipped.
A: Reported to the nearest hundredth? -4.75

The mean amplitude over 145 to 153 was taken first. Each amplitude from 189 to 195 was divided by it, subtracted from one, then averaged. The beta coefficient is 0.30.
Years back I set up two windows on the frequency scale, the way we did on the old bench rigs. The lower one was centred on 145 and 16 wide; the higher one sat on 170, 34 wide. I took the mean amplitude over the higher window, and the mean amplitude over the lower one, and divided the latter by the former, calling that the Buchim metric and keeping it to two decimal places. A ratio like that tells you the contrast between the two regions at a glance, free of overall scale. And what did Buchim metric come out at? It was 0.97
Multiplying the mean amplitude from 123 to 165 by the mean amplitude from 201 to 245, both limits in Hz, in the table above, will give 20.1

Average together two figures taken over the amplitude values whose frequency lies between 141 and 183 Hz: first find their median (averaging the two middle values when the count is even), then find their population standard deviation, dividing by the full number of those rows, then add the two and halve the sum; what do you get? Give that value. 2.45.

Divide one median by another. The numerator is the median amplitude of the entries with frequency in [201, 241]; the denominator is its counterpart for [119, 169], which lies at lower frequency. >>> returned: 0.92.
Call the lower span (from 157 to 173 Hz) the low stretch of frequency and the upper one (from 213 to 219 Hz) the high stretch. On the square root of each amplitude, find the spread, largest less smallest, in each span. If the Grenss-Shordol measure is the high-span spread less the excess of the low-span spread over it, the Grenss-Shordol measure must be -0.13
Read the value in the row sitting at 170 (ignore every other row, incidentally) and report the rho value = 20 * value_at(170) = 97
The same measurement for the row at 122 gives 102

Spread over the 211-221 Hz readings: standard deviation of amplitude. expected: 0.05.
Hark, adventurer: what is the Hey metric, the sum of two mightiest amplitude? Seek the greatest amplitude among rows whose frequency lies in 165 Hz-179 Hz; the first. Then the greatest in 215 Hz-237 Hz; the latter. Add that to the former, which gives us 9.6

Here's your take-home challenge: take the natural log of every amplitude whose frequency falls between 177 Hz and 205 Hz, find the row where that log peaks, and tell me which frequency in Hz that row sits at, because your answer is 178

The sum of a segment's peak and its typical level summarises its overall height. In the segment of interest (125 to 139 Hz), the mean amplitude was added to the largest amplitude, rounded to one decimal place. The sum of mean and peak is 9.8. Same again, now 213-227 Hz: 8.8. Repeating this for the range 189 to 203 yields 7.1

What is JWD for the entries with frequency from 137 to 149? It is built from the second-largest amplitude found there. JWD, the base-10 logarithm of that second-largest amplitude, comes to 0.657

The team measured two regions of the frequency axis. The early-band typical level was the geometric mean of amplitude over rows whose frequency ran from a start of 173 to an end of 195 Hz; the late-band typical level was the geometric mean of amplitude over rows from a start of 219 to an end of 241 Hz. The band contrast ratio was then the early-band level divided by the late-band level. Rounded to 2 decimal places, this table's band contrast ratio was 0.95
